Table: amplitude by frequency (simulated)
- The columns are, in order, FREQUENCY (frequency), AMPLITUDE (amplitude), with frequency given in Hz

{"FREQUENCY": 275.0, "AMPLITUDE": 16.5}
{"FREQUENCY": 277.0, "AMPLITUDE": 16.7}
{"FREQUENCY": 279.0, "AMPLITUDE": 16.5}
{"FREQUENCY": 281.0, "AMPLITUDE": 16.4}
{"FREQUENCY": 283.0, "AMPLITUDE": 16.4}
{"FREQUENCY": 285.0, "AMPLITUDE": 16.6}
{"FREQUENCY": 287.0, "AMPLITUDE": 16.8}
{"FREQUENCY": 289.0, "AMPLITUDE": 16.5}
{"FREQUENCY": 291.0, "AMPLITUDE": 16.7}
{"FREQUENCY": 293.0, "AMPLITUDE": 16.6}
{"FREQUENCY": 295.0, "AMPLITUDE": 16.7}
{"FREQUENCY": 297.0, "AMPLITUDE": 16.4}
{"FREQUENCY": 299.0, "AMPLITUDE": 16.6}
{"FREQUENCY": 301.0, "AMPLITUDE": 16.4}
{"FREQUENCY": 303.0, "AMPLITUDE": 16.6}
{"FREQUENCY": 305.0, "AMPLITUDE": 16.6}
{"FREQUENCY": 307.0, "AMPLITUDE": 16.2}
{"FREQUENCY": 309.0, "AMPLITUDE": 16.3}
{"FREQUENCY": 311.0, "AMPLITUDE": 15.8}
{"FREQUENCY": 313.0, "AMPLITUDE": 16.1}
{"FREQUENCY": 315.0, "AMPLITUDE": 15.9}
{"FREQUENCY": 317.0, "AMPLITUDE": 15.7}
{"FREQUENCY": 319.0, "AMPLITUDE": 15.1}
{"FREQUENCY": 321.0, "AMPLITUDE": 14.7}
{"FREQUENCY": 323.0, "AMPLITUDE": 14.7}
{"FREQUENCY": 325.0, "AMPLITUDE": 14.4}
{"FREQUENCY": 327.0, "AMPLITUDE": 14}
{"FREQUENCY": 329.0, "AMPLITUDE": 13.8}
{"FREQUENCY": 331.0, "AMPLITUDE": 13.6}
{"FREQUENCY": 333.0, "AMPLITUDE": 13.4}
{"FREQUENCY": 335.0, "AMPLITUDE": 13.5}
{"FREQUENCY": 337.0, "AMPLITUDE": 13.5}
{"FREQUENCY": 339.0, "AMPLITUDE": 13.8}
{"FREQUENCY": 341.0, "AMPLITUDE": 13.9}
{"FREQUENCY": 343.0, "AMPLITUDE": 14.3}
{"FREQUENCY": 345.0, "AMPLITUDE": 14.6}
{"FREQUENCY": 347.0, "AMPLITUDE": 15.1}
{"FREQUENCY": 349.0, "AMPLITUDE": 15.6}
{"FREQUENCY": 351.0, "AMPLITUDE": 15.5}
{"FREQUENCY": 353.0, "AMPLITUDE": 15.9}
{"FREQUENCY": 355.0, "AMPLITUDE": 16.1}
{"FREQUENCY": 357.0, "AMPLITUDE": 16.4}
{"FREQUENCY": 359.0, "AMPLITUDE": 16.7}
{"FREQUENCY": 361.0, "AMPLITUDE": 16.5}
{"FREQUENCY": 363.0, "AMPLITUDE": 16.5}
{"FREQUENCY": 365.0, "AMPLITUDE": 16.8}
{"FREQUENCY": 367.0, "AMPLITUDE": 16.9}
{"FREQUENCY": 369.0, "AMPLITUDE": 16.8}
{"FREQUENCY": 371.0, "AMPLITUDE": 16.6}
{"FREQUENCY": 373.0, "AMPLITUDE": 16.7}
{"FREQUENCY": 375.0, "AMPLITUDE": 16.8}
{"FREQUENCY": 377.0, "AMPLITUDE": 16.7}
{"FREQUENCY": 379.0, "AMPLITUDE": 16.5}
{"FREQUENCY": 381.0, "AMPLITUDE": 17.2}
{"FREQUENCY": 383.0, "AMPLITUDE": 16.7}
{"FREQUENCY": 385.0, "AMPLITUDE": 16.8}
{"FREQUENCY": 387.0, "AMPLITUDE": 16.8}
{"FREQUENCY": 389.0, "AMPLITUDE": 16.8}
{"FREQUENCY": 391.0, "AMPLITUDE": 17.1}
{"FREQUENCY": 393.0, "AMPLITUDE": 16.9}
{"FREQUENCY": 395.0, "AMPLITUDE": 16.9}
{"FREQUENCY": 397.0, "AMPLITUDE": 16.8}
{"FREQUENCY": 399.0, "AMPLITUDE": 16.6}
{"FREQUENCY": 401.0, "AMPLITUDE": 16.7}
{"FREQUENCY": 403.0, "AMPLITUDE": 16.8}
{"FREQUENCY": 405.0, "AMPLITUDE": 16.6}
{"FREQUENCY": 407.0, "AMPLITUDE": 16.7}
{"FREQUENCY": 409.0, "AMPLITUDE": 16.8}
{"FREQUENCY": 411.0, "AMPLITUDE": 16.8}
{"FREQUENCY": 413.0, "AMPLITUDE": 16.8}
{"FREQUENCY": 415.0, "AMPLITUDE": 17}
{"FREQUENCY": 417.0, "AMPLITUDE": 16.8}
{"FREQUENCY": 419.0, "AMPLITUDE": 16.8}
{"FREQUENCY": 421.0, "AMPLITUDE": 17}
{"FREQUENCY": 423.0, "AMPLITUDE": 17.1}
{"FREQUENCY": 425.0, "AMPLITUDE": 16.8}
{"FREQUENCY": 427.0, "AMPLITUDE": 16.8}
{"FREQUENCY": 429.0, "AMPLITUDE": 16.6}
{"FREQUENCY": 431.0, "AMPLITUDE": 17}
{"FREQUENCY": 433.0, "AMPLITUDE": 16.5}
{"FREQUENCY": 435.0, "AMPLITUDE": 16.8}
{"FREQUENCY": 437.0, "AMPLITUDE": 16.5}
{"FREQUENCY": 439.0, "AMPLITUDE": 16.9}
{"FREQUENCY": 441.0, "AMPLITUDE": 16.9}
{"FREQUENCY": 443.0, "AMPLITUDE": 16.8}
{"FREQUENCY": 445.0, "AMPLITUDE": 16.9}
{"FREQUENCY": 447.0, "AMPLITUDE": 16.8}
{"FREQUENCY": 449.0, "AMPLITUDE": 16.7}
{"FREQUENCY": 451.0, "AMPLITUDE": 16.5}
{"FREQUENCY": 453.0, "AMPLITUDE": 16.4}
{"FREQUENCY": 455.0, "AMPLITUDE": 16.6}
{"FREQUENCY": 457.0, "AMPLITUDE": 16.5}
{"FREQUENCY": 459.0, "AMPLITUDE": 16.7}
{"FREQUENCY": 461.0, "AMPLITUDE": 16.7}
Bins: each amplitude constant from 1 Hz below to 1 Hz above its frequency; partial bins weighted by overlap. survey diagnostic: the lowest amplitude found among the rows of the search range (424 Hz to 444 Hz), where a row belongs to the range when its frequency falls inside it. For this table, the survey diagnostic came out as 16.5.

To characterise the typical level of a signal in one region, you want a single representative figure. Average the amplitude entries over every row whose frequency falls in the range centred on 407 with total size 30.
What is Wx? 16.8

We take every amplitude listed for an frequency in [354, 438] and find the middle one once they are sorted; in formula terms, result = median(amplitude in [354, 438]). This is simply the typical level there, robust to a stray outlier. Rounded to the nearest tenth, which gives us 16.8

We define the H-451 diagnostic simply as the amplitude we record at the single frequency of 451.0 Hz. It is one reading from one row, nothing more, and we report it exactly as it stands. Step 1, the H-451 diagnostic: 16.5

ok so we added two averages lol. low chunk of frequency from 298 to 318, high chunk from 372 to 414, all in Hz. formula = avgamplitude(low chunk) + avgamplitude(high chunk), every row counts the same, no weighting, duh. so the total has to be 33.0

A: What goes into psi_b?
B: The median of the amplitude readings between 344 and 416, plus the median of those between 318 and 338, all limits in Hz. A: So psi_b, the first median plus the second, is 30.6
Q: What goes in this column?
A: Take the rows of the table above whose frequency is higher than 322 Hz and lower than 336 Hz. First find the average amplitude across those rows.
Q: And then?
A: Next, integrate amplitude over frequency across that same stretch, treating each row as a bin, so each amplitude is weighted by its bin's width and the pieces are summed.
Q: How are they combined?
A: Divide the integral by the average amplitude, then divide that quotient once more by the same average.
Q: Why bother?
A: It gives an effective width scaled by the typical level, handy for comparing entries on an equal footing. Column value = 1.0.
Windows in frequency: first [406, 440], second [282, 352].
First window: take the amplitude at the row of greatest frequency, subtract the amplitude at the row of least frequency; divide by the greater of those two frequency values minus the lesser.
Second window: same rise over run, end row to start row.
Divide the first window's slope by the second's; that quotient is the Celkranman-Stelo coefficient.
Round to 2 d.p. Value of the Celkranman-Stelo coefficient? -0.47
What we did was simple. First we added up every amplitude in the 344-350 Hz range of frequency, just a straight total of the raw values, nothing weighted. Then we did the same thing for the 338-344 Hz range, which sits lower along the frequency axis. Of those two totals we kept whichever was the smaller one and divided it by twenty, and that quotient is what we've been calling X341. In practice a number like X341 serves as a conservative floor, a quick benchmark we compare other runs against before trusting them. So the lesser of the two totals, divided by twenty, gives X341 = 2.1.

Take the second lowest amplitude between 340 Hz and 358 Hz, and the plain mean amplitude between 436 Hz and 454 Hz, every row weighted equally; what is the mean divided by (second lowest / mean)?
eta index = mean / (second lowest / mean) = 19.5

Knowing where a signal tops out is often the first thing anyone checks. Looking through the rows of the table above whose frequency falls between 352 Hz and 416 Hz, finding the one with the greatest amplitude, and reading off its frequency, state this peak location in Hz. 381.0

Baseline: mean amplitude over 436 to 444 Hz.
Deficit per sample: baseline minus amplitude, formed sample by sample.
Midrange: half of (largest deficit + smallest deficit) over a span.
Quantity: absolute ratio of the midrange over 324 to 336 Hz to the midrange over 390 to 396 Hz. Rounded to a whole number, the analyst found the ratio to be 13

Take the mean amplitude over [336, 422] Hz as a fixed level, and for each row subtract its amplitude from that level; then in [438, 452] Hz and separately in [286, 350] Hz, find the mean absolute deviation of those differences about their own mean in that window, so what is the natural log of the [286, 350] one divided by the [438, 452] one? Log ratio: 2.32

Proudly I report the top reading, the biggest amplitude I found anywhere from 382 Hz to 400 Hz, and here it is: 17.1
